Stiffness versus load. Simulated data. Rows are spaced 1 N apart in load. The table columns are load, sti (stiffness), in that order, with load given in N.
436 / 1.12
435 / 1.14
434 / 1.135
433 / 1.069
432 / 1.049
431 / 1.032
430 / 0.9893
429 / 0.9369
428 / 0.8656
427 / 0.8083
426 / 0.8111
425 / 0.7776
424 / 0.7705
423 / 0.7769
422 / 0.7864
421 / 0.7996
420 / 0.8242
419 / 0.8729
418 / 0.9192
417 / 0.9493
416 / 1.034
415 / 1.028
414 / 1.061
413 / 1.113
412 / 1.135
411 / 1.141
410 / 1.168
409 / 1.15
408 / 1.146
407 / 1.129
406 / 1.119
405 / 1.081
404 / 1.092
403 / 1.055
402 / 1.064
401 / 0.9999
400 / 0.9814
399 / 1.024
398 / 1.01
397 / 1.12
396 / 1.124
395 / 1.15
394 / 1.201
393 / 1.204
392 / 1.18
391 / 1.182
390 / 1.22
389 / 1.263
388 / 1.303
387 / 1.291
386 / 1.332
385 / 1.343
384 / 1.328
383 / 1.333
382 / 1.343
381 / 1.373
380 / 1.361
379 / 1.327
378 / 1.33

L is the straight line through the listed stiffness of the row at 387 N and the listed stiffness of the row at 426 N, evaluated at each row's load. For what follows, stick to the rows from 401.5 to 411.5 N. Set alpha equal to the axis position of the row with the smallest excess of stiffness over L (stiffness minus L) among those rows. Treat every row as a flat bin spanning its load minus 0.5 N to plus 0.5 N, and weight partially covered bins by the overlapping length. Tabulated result 402 N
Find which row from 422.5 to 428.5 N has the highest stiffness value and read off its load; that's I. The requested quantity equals 428 N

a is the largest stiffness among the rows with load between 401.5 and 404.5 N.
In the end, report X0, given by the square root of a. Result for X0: 1.04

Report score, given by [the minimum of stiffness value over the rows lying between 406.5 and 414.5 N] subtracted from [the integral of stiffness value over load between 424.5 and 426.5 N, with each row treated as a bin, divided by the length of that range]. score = -0.27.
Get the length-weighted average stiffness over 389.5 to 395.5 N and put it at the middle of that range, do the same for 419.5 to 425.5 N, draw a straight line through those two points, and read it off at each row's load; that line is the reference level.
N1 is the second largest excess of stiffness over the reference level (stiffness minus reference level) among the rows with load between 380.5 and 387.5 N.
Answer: 0.05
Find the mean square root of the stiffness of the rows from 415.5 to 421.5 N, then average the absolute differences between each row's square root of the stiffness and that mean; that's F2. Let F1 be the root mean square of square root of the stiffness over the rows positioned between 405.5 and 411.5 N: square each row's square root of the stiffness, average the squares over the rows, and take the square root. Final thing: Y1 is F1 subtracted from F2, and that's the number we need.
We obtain -1.03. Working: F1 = 1.07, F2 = 0.036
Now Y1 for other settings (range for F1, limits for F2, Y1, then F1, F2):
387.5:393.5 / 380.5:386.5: -1.10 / 1.11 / 0.005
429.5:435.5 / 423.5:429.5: -1.01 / 1.03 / 0.026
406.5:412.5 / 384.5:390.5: -1.05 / 1.07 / 0.015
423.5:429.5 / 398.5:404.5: -0.89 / 0.91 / 0.017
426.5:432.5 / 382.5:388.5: -0.97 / 0.97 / 0.007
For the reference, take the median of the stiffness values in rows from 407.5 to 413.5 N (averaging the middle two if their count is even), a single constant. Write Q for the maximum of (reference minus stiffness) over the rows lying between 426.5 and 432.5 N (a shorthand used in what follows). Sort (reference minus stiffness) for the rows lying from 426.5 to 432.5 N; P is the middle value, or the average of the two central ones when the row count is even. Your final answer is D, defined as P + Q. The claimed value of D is 0.5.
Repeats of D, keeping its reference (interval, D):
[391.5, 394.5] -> -0.1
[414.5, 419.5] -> 0.5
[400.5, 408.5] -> 0.2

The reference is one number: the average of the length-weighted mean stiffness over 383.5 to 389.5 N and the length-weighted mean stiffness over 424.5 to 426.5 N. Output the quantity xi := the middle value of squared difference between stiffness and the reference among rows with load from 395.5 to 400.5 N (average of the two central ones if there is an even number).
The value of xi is 0.005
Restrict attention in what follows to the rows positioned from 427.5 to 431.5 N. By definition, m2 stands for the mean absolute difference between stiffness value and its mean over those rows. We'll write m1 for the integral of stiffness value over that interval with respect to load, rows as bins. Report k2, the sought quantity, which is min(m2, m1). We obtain 0.055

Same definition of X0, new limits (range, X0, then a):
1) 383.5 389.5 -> 1.16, 1.343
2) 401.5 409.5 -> 1.07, 1.15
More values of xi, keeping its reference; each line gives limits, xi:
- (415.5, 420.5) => 0.018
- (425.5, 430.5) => 0.035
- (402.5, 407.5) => 0.002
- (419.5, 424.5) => 0.071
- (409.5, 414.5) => 0.007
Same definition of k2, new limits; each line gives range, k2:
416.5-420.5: 0.043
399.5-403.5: 0.034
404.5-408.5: 0.019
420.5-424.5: 0.010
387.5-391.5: 0.041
